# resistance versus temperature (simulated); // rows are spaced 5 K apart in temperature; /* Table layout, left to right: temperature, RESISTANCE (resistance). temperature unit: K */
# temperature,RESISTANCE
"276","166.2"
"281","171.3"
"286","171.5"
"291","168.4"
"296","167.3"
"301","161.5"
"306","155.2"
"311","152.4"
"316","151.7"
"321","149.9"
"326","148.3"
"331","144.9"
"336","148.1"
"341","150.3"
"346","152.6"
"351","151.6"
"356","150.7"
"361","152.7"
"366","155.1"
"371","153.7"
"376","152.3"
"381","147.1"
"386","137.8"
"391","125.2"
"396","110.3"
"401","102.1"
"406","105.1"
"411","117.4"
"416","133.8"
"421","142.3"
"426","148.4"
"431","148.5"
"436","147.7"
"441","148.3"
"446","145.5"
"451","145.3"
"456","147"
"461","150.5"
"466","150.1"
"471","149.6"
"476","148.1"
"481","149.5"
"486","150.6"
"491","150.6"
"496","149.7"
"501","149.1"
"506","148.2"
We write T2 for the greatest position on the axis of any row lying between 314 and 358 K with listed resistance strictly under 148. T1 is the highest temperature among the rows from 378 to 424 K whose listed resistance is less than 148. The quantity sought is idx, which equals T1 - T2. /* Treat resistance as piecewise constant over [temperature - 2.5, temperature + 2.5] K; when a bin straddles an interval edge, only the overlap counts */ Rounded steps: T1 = 421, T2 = 331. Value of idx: 90 K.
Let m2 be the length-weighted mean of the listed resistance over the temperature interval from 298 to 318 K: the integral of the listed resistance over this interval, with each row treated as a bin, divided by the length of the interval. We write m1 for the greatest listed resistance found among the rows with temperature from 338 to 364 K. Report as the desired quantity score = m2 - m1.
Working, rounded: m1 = 152.7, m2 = 156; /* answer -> 2.9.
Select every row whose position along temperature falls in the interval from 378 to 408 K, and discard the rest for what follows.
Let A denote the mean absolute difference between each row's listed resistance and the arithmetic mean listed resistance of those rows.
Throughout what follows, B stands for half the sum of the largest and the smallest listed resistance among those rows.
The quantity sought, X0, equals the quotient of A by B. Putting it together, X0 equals 0.124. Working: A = 15.4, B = 125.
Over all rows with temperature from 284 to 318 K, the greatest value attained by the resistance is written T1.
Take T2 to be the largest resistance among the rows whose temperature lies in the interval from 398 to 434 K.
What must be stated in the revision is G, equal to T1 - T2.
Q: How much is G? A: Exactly 23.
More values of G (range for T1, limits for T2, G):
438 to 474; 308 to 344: -2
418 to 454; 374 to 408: -4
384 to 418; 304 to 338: -17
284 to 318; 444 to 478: 21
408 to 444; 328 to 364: -4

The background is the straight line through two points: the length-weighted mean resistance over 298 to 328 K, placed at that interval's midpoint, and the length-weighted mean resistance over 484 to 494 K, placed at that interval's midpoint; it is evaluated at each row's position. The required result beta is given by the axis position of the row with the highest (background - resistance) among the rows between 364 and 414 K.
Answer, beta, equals 401 K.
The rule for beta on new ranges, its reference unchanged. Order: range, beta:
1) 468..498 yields 476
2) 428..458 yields 451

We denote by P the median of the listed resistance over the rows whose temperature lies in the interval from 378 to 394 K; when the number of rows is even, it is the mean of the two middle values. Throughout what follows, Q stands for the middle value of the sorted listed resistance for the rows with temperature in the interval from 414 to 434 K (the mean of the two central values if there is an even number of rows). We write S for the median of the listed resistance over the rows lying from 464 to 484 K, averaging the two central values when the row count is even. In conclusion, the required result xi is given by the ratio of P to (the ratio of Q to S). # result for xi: 142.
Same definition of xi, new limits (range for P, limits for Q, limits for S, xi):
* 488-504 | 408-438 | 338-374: 158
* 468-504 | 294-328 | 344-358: 149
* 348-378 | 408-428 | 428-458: 163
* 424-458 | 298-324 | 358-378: 148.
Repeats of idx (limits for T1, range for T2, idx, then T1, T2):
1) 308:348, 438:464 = -125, 331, 456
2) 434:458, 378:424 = 35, 456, 421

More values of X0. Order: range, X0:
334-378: 0.010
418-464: 0.012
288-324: 0.041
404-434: 0.112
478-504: 0.004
